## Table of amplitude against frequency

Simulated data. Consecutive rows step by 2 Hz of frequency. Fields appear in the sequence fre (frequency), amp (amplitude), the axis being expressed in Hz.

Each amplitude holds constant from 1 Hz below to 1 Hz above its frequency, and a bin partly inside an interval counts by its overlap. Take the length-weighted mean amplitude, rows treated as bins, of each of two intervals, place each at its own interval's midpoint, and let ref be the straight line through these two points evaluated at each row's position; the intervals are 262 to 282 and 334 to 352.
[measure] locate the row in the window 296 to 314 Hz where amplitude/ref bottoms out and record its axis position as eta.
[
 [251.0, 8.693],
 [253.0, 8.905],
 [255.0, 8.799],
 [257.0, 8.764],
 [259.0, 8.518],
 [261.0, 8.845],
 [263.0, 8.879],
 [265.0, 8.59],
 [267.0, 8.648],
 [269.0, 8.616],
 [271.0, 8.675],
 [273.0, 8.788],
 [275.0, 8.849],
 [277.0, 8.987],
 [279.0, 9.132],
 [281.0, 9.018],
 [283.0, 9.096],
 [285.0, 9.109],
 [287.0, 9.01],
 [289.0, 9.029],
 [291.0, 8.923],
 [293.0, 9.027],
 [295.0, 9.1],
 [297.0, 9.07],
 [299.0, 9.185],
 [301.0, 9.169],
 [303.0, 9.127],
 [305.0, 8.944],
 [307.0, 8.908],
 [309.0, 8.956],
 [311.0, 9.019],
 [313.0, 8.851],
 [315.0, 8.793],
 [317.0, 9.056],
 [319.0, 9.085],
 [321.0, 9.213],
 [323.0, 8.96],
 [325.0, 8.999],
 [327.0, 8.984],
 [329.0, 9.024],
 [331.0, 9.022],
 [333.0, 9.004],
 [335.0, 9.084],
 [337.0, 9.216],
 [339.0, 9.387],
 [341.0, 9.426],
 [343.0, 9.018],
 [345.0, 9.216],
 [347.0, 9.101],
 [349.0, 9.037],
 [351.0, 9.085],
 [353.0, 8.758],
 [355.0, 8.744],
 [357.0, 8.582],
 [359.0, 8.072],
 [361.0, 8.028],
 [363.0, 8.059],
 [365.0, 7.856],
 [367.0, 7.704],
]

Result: 313.0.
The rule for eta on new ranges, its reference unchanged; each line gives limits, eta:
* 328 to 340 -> 333.0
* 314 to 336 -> 315.0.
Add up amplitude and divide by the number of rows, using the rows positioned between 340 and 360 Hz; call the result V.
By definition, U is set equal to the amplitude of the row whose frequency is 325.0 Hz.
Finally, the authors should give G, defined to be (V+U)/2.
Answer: 8.95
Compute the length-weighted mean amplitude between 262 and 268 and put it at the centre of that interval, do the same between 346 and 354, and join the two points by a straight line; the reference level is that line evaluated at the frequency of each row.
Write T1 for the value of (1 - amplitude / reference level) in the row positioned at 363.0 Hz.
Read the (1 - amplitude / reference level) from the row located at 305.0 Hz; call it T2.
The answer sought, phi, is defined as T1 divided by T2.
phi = -9.4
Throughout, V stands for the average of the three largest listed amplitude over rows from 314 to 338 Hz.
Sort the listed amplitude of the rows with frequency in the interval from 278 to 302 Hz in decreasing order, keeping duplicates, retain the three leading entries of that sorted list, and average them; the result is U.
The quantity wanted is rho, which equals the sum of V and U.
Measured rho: 18.3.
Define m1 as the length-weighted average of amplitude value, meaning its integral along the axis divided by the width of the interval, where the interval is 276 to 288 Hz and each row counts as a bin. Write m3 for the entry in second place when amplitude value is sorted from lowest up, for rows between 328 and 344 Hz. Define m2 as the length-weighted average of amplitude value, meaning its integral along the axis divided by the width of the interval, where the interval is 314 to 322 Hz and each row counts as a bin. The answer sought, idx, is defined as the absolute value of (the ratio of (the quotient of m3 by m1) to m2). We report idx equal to 0.110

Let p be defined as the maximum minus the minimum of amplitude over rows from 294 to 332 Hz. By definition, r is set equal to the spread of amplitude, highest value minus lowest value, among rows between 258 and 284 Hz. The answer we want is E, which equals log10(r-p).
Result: -0.7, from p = 0.42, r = 0.6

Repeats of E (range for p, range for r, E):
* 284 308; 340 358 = -0.2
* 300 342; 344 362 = -0.3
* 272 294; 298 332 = -1.1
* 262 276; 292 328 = -0.9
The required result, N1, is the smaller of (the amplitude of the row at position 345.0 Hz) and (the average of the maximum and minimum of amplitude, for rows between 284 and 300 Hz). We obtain 9.05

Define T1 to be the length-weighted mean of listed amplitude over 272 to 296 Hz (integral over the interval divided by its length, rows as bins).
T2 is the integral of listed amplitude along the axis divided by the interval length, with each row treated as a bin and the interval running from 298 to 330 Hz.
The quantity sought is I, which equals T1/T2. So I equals 0.999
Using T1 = 9.01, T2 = 9.02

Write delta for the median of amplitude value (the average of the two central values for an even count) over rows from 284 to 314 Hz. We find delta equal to 9.03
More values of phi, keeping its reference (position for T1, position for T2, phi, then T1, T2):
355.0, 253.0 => -1.1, 0.030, -0.028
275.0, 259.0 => -0.6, -0.013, 0.019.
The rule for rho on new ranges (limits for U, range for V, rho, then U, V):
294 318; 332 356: 18.5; 9.16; 9.34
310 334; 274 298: 18.2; 9.12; 9.11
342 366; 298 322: 18.3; 9.13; 9.19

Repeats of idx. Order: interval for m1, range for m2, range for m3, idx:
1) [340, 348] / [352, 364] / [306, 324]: 0.115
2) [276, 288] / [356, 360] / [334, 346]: 0.120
